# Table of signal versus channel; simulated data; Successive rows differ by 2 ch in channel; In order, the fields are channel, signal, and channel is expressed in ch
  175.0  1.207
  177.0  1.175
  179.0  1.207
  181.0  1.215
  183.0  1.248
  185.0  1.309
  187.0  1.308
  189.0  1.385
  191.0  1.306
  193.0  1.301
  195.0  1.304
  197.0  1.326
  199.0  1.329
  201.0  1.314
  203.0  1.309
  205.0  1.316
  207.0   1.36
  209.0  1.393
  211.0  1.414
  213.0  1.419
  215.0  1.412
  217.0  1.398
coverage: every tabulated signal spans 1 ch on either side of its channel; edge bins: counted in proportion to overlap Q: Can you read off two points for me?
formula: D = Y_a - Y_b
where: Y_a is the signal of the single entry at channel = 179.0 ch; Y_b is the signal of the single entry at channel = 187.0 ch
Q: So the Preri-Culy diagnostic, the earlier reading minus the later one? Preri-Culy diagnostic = -0.10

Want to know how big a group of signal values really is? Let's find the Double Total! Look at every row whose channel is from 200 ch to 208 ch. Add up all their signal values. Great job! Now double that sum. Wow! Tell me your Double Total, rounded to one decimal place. 10.6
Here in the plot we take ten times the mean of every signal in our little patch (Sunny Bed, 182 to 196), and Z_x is 13.1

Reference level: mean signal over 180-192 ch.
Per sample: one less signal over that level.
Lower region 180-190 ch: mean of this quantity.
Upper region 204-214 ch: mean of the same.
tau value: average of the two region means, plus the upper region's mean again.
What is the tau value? -0.10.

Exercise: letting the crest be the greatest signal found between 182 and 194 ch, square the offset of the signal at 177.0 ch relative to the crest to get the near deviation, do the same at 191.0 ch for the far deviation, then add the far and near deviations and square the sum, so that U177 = 0.0025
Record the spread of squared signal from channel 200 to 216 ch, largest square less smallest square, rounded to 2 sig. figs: 0.30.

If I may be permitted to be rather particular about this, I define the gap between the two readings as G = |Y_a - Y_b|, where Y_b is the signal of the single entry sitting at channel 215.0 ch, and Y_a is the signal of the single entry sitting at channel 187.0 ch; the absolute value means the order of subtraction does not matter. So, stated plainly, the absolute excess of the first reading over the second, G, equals 0.10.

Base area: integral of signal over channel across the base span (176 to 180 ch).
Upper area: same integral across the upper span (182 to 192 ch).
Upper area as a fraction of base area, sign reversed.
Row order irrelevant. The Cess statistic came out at -2.8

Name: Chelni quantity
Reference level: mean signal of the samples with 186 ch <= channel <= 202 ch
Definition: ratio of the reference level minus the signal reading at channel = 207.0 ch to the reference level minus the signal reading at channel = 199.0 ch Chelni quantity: 5.2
